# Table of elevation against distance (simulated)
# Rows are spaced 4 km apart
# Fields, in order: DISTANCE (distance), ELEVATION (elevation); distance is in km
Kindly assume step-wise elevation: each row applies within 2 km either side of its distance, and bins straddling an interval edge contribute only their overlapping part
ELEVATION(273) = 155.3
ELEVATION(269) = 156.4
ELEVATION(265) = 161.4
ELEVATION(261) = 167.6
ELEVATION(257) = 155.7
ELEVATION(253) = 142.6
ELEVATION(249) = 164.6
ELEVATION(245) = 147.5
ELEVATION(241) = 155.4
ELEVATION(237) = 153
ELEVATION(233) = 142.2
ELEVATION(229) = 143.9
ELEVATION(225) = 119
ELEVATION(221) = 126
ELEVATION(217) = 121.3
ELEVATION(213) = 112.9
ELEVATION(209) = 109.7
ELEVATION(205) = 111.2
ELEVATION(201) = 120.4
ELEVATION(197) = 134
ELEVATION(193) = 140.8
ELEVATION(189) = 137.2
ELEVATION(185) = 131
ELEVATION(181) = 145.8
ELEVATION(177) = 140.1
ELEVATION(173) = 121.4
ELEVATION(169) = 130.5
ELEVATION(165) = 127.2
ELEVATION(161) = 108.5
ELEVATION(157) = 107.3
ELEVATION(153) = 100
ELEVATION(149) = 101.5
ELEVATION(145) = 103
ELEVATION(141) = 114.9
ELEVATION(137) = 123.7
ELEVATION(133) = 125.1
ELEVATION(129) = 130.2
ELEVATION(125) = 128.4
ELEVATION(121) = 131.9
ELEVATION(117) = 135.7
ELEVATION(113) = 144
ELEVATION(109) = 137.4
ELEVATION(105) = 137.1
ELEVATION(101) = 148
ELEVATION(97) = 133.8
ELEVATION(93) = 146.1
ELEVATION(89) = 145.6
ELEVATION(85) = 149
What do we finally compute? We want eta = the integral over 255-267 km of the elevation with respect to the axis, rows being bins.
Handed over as 1939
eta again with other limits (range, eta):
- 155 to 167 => 1372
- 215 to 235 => 2610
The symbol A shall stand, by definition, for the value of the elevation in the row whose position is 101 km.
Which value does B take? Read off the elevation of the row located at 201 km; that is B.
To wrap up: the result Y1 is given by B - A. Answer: -28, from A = 148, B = 120.4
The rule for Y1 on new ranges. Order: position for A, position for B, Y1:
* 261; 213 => -55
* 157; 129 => 23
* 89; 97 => -12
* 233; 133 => -17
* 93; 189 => -9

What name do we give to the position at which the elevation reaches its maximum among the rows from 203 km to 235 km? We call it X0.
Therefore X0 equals 229 km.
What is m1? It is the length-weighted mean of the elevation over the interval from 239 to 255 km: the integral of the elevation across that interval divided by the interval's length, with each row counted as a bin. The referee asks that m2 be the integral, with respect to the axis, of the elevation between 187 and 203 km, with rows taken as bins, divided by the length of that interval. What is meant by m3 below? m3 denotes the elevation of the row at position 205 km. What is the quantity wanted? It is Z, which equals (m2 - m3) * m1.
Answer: 3340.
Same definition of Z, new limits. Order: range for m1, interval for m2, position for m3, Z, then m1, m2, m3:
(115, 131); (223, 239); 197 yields 727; 132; 140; 134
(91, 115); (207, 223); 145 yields 2042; 141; 117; 103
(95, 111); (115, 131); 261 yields -5014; 139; 132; 167.6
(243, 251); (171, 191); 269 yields -3324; 156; 135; 156.4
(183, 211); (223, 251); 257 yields -1160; 126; 147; 155.7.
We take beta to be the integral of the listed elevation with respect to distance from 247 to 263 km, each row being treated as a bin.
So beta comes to 2522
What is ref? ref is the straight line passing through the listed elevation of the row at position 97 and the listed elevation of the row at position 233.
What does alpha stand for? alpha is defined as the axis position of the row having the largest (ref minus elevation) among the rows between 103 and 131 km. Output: 125 km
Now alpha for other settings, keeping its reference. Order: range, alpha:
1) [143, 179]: 153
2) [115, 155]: 153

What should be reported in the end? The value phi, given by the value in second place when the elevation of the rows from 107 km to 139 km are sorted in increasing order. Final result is 125.1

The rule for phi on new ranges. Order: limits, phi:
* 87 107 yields 137.1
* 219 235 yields 126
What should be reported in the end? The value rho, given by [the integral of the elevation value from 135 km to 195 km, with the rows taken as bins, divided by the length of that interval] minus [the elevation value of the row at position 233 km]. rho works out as -20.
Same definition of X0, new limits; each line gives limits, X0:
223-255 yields 249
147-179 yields 177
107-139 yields 113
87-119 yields 101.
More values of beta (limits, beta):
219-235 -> 2124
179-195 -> 2219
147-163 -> 1669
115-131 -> 2105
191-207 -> 2026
